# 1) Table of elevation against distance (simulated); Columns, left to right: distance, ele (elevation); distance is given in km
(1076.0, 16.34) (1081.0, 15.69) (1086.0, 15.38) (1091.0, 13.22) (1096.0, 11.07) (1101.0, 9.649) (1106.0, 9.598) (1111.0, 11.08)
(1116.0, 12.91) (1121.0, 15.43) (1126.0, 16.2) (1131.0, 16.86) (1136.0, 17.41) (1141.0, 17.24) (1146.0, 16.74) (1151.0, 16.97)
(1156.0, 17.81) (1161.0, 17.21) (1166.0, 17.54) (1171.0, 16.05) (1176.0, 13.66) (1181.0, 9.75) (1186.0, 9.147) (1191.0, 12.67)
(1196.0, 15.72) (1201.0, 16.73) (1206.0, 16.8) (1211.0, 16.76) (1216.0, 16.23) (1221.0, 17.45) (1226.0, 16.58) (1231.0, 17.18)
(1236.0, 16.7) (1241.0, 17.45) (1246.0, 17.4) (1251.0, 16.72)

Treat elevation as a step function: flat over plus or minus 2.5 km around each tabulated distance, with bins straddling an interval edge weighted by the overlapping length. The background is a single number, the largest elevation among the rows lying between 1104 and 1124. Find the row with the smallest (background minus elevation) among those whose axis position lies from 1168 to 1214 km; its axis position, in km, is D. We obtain 1206.0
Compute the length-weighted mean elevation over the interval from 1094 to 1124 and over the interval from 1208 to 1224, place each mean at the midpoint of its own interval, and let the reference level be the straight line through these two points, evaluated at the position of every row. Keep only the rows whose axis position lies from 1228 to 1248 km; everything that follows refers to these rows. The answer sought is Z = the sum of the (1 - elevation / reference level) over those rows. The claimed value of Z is 0.2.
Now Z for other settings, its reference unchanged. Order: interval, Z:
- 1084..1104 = -0.5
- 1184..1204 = 0.6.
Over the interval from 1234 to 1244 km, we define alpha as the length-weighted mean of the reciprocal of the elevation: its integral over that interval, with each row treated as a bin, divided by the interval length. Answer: 0.0585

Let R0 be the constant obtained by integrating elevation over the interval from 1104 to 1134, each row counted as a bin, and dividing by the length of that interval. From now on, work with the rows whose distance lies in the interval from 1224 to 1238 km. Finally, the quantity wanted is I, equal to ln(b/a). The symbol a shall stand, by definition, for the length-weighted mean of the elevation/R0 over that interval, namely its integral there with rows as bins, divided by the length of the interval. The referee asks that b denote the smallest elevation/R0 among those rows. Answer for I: -0.02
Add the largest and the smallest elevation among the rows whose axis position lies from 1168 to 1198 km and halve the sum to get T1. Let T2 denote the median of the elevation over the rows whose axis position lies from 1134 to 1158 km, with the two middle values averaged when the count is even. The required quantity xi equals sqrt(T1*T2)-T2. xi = -2.5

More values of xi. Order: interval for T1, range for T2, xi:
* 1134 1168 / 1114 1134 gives 0.7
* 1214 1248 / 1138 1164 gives -0.2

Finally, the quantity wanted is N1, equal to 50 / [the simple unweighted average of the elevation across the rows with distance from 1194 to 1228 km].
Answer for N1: 3.01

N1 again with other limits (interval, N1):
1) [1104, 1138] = 3.52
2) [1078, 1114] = 4.08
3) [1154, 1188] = 3.46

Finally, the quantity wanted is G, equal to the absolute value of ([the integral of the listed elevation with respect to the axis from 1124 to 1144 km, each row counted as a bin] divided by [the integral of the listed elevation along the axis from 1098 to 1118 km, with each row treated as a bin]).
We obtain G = 1.6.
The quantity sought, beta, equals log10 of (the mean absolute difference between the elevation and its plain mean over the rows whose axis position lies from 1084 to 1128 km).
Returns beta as 0.32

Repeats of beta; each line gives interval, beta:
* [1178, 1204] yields 0.44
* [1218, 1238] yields -0.47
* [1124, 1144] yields -0.40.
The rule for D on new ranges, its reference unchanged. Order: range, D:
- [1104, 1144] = 1136.0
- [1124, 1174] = 1156.0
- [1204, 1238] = 1221.0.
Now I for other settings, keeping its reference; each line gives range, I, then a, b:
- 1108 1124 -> -0.17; 0.95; 0.80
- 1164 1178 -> -0.14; 1.14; 0.99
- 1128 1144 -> -0.02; 1.24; 1.22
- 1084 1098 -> -0.18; 0.96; 0.80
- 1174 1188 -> -0.17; 0.78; 0.66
